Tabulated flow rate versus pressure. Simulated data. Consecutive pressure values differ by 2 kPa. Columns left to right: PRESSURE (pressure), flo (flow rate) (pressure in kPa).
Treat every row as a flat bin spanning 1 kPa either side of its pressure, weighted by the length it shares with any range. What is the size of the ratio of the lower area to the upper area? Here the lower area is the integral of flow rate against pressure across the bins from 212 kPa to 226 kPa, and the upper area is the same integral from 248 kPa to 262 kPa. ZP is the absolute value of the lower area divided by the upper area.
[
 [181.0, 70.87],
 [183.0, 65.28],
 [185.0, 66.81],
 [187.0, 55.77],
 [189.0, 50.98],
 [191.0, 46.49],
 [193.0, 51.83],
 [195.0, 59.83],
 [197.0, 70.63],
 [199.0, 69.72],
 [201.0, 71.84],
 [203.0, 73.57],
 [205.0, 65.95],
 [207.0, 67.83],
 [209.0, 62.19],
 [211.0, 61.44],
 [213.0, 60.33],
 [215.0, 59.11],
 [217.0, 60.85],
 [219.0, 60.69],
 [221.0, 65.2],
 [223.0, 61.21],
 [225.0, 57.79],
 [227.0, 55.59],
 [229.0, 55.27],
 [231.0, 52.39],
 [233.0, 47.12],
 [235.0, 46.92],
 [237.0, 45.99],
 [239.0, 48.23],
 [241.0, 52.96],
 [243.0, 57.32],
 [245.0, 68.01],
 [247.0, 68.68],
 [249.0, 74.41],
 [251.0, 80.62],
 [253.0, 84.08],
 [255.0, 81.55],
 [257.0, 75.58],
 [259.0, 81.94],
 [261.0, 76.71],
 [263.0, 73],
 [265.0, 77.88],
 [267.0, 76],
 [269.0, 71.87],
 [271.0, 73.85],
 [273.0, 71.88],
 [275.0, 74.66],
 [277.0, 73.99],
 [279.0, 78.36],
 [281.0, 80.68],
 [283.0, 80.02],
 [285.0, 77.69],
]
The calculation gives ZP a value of 0.77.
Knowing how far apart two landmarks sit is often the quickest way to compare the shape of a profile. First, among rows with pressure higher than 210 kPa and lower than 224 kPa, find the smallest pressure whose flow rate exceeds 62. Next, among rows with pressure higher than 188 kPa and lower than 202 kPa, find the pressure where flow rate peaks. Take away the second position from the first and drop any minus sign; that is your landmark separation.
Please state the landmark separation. 20 kPa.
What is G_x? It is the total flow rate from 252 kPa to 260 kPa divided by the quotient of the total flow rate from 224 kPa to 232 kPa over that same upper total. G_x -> 472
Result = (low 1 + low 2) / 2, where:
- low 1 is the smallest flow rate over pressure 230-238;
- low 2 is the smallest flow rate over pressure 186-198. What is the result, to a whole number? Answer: 46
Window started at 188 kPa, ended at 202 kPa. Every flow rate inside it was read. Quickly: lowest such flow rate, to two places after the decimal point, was 46.49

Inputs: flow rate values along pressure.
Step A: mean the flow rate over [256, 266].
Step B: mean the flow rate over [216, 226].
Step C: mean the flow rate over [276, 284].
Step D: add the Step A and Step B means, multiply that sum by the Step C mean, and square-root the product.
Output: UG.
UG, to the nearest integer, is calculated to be 104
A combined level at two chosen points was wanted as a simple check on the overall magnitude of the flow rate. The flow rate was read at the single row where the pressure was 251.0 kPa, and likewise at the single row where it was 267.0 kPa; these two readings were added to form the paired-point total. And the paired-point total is 157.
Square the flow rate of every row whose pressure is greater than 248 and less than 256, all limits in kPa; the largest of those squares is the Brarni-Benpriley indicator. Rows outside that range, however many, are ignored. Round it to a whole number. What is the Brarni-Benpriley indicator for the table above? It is 7069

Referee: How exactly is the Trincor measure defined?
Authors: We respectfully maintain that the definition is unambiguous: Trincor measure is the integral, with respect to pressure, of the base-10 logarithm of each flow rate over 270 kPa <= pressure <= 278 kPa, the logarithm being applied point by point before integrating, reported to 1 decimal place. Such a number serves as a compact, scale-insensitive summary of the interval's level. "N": 14.9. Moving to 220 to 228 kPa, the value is 14.2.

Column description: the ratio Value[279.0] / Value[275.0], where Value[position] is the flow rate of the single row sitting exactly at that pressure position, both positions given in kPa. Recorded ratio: 1.05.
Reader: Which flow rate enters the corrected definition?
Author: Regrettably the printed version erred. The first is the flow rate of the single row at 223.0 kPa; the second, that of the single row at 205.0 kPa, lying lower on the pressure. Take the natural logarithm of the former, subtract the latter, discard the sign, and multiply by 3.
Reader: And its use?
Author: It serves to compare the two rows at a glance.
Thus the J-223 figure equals 186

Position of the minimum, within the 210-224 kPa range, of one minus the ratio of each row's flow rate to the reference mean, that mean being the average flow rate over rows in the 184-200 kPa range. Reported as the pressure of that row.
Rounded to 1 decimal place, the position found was 221.0 kPa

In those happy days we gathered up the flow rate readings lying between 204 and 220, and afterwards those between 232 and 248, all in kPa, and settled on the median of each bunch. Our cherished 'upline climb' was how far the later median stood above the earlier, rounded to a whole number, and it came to -11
